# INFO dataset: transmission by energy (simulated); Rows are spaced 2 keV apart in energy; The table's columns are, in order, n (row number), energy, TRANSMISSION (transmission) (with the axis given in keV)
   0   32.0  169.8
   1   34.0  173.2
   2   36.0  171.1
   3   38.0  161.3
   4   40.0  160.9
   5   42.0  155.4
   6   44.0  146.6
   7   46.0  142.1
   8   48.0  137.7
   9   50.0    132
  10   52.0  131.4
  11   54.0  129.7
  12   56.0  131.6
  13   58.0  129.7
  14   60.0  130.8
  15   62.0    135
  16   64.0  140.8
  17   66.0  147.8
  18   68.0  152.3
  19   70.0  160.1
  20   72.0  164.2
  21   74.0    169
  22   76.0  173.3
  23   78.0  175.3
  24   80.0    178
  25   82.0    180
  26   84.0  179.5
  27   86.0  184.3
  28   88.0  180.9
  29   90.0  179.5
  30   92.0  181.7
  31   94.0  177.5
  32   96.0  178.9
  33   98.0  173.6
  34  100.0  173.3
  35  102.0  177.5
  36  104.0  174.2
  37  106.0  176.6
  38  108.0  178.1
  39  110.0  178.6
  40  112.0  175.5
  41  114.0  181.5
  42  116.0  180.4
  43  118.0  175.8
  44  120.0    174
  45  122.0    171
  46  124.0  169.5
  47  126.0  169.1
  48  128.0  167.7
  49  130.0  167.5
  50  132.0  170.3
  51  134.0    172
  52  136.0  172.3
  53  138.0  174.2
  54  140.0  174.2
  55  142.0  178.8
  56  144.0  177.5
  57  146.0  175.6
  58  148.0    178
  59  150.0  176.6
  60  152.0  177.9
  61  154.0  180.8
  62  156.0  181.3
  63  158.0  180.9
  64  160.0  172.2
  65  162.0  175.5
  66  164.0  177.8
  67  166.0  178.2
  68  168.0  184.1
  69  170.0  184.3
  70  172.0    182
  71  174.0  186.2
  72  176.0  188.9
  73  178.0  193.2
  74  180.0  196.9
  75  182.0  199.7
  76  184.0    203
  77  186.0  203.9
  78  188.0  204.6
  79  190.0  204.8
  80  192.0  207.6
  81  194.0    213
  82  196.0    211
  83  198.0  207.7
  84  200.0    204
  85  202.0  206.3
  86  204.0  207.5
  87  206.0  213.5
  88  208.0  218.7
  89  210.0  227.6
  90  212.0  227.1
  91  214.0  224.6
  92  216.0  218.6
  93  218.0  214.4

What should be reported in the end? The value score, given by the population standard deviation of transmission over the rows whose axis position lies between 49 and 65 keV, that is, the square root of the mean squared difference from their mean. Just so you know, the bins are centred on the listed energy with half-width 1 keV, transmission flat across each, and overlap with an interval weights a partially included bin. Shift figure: 3.5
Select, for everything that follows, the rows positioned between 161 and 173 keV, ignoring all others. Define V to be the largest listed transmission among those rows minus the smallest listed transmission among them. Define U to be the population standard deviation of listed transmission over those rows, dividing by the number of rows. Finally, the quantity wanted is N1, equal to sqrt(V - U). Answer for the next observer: 2.3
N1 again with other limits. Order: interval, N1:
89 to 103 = 2.4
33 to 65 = 5.4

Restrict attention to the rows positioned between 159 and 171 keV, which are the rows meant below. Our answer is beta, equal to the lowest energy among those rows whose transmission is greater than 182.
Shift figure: 168.0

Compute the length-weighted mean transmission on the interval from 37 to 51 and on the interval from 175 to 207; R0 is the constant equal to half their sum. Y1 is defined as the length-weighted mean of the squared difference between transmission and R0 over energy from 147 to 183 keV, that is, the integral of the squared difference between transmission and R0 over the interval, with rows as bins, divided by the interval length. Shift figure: 102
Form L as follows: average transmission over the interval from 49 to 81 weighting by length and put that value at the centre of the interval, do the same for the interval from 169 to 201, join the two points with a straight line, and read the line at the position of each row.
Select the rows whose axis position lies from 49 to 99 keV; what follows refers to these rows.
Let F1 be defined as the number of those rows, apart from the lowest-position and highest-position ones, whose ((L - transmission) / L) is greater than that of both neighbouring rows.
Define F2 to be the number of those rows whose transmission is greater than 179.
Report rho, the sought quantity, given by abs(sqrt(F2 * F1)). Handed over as 5.5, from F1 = 5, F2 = 6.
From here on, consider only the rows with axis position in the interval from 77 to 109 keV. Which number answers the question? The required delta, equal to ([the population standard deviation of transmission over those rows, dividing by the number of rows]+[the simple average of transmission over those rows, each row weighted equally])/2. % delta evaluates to 90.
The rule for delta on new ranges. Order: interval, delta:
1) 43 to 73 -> 76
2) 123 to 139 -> 86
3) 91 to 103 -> 90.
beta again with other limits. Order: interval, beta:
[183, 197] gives 184.0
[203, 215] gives 204.0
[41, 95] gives 86.0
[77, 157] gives 86.0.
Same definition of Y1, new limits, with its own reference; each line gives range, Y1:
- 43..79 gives 1138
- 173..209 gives 844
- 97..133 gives 21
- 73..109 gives 14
